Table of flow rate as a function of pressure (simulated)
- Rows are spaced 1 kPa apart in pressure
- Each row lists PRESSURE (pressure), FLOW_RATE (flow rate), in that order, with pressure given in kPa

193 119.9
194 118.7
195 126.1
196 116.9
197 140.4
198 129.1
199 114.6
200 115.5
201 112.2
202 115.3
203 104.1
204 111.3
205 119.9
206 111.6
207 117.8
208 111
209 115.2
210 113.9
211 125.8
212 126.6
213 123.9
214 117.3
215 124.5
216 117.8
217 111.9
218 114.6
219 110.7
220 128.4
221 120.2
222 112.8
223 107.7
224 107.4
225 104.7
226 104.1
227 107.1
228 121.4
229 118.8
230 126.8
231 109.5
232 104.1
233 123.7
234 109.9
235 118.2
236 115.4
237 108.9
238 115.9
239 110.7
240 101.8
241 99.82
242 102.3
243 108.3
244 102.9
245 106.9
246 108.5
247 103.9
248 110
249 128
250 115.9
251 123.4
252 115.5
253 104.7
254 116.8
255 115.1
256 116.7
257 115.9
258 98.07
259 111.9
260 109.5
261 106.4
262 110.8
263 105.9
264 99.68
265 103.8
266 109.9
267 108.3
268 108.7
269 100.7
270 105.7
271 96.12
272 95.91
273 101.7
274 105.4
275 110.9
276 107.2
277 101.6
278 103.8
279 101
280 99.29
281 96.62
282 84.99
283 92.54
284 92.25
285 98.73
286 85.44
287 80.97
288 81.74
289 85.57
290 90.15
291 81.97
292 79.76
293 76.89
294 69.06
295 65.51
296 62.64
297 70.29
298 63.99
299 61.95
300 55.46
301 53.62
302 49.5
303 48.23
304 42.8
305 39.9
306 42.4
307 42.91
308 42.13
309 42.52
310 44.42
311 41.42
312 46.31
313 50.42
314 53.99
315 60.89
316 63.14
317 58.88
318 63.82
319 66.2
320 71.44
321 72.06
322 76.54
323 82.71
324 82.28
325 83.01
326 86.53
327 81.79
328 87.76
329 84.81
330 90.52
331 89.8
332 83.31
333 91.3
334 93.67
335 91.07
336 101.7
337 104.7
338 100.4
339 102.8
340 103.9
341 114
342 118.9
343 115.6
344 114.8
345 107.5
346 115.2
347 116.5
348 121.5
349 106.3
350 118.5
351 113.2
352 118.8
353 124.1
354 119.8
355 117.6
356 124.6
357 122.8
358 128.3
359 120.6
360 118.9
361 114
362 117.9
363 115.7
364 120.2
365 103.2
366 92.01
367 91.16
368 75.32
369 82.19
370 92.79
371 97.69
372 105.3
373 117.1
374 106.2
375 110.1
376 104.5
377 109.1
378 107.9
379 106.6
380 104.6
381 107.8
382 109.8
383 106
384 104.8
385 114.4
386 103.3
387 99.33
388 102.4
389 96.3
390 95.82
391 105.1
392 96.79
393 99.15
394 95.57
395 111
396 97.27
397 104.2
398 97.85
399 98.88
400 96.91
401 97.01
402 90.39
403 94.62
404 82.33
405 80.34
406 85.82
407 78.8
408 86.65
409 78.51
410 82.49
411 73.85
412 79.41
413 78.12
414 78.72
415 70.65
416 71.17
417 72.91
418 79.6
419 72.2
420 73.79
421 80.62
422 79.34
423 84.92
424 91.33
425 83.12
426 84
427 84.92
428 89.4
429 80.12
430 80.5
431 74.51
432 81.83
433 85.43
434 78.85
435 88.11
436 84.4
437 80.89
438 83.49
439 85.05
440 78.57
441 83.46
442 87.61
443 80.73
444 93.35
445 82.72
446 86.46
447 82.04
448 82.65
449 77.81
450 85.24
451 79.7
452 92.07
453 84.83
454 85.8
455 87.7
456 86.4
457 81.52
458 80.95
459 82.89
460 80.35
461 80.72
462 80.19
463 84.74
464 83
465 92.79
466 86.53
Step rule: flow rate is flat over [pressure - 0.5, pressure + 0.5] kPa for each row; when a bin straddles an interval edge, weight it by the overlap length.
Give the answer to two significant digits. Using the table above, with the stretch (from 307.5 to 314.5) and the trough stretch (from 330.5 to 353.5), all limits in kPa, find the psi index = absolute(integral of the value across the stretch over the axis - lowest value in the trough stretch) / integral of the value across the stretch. 0.74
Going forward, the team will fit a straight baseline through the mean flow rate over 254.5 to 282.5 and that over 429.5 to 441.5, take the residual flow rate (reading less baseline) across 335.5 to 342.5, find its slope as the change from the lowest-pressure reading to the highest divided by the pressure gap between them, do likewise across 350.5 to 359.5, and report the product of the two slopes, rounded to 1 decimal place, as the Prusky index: 3.2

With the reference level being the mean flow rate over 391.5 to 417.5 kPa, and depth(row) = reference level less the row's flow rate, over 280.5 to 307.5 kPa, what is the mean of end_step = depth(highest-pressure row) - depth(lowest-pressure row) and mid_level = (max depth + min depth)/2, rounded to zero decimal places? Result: 36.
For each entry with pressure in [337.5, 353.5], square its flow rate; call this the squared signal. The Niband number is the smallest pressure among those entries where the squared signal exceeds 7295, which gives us 338 kPa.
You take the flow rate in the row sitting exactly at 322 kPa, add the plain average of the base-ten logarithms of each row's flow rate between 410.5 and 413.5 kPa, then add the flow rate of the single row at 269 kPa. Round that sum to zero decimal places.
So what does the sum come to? 179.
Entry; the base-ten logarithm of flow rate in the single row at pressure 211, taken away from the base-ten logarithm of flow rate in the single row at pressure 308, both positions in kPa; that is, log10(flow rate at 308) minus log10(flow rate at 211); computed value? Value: -0.475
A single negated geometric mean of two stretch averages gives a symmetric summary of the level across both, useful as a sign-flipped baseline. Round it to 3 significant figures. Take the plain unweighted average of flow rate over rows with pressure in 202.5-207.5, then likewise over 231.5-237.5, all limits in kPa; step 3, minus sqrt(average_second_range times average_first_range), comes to -113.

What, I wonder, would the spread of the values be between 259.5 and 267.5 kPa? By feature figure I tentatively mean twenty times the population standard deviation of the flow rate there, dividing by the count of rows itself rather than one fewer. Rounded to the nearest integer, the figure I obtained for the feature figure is 69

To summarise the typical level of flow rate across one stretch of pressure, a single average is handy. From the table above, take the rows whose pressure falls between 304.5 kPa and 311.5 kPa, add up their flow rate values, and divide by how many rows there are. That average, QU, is 42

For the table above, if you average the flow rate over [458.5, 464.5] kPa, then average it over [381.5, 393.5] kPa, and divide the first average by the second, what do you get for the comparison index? 0.80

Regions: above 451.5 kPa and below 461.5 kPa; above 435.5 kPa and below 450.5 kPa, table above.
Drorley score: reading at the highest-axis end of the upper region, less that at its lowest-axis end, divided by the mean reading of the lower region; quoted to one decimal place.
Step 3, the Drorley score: -0.1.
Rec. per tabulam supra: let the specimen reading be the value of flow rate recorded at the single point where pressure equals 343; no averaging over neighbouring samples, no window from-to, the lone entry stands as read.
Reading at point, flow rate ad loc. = 115.6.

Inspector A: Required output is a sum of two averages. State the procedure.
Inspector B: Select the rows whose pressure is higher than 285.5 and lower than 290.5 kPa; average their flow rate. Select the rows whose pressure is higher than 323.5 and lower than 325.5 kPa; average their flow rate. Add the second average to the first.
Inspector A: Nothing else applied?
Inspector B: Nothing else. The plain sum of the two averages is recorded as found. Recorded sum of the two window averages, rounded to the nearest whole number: 167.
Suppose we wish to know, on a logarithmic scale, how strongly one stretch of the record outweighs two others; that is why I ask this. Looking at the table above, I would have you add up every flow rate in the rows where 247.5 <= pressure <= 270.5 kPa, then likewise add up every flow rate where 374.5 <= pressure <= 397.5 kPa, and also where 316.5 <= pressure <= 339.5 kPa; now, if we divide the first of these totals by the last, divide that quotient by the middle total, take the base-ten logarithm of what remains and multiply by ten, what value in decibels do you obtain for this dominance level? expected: -32.6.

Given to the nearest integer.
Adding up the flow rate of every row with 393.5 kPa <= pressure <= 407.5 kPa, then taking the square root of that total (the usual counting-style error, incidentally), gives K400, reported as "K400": 36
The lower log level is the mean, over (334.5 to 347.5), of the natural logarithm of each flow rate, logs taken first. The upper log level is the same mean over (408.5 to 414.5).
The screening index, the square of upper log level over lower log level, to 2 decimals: 0.87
